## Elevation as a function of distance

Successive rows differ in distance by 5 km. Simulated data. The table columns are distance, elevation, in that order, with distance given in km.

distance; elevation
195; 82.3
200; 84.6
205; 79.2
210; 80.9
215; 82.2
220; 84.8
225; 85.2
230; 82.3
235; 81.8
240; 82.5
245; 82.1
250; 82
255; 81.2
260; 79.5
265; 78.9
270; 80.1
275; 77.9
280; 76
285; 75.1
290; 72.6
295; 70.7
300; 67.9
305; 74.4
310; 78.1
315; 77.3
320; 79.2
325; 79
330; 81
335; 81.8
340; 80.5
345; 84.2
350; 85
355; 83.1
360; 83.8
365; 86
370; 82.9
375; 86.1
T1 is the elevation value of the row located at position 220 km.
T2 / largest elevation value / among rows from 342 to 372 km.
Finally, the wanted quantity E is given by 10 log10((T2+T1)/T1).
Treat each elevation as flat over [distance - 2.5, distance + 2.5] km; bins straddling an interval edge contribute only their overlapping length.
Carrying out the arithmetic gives 3.04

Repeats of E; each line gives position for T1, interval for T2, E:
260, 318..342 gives 3.07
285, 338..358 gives 3.29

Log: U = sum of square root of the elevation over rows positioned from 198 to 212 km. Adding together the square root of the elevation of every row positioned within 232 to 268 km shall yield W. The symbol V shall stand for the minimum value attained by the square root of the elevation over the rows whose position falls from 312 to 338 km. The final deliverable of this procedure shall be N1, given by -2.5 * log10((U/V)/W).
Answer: 3.3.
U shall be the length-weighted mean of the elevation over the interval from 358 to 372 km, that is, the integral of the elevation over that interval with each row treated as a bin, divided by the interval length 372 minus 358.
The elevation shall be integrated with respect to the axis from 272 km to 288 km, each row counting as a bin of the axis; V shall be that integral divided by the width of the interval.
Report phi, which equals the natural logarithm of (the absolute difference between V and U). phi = 2.1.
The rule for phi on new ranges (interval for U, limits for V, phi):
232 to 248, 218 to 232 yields 0.7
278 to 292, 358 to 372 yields 2.3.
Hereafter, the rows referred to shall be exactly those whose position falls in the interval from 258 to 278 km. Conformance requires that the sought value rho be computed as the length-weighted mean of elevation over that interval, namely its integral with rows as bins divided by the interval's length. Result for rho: 79.0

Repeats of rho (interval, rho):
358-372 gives 84.3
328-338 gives 81.4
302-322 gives 77.0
